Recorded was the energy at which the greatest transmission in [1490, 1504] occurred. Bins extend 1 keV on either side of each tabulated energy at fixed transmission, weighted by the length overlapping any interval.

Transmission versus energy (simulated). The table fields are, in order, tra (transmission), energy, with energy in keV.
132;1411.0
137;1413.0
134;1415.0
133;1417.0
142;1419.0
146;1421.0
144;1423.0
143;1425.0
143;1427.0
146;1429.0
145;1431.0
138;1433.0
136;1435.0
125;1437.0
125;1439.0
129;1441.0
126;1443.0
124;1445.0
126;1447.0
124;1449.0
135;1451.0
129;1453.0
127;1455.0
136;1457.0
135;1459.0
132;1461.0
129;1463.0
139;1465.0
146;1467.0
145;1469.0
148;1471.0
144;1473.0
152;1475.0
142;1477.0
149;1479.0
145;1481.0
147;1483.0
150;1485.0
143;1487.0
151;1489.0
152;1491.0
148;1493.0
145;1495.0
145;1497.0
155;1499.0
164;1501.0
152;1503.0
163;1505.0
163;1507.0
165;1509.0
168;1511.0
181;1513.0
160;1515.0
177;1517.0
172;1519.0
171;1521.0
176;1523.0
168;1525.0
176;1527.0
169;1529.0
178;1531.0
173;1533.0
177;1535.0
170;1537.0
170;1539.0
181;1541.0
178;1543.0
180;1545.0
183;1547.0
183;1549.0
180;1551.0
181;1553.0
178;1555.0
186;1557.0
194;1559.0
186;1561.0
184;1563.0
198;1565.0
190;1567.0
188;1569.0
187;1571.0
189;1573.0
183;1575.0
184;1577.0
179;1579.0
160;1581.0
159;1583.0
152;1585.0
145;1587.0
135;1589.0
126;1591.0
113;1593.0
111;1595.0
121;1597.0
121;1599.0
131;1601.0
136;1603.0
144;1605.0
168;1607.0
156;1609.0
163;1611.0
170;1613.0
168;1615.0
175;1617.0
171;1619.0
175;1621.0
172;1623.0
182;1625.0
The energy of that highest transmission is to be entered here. 1501.0 keV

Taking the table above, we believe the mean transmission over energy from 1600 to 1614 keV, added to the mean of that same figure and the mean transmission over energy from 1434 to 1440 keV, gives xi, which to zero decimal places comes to 293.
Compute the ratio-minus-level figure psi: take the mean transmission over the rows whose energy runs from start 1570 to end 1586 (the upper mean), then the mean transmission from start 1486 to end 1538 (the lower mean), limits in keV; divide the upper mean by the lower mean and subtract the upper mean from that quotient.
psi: -173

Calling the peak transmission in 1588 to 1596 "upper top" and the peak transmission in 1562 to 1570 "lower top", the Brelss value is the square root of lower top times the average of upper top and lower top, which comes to 182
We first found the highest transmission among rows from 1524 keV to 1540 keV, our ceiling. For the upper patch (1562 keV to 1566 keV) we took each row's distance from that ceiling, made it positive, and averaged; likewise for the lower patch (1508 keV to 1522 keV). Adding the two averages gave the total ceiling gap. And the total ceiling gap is 21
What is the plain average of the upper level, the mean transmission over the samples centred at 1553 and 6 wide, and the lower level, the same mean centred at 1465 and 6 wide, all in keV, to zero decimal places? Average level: 159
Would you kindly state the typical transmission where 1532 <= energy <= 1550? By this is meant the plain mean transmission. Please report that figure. 177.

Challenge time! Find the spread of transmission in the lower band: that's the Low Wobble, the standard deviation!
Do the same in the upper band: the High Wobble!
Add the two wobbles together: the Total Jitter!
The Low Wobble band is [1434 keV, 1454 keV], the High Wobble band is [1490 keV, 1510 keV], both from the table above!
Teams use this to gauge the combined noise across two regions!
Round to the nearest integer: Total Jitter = 12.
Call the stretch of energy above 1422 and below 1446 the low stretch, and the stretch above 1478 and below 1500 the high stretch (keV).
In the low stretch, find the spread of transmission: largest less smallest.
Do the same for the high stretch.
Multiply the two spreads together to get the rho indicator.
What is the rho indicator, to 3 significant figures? 264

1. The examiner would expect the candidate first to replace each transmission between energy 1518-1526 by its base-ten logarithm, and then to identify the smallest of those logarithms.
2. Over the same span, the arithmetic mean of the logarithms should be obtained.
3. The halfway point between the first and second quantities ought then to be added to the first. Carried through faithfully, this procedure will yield 4.46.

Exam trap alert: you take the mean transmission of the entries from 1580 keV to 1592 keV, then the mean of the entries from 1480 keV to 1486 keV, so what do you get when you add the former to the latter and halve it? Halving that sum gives 147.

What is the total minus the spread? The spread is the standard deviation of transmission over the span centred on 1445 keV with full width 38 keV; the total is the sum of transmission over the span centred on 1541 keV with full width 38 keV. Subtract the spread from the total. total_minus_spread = 3374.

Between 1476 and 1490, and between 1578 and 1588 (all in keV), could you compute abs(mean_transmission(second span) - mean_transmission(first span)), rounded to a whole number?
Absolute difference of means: 12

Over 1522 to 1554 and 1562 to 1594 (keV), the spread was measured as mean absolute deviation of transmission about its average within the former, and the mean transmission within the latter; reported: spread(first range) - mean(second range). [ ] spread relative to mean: -163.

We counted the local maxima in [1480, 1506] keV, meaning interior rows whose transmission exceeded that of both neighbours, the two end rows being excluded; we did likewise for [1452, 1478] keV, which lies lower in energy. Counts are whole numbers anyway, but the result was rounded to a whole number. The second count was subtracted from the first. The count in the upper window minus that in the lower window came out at -1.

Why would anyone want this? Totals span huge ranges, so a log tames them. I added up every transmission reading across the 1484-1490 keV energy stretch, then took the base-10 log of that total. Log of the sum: 2.65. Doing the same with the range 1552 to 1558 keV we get 2.74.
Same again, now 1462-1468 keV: 2.62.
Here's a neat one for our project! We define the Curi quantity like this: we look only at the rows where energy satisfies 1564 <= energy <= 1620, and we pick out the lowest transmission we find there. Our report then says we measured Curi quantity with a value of 111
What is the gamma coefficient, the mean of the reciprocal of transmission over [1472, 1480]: 0.0068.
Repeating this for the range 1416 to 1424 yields 0.0071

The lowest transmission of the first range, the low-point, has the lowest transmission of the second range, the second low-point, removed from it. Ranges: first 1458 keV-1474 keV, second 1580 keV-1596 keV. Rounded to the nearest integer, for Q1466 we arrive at 18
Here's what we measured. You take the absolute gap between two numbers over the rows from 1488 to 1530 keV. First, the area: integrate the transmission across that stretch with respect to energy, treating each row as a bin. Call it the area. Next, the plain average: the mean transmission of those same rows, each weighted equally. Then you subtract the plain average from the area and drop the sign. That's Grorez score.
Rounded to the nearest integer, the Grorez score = 6679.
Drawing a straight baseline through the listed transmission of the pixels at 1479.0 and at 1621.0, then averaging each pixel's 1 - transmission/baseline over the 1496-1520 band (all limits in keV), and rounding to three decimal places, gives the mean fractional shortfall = -0.061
